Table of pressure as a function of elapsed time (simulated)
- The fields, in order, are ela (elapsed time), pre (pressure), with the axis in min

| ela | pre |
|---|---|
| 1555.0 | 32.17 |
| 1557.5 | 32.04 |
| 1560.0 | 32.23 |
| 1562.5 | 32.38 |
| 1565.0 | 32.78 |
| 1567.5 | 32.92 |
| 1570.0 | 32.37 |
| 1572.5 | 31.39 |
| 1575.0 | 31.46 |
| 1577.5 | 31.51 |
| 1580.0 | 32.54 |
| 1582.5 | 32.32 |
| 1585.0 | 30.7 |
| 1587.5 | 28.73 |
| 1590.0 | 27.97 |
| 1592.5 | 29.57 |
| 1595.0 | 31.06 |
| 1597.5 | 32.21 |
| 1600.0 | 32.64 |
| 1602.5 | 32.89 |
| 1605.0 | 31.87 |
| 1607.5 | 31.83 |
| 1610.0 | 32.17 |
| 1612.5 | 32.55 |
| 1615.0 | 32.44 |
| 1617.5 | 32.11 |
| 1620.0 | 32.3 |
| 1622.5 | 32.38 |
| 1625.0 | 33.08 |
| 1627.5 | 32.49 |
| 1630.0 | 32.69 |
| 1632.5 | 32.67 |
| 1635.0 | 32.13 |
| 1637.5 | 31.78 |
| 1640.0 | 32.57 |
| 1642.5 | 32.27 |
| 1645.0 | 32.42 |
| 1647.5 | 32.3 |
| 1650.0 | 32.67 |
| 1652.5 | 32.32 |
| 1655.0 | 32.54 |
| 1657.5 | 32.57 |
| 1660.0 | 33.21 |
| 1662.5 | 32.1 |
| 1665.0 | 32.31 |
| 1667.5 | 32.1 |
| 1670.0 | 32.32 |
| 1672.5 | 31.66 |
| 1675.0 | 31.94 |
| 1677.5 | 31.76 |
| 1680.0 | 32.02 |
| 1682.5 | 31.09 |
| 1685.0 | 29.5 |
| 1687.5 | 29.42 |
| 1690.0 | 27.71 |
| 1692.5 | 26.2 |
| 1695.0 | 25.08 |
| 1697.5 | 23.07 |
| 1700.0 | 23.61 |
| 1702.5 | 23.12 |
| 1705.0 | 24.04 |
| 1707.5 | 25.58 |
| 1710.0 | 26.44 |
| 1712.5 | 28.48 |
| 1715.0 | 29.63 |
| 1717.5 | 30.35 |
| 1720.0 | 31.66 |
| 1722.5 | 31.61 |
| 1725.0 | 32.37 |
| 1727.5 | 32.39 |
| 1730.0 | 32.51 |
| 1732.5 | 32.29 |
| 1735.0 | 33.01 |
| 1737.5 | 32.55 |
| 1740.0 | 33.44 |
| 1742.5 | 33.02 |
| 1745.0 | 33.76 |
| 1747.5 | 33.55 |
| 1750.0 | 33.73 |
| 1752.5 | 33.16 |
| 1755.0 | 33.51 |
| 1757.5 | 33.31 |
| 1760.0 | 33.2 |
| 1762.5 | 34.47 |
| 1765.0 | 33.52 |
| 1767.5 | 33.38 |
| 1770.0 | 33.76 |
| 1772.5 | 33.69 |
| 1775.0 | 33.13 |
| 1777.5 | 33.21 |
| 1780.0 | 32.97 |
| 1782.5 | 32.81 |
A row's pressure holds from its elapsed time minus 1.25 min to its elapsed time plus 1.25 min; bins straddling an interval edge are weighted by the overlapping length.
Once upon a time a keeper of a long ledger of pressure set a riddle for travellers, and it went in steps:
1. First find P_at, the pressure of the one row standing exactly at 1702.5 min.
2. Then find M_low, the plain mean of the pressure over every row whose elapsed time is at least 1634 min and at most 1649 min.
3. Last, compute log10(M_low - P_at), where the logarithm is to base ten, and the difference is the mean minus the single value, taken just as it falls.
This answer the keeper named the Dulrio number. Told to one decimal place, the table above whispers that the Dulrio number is 1.0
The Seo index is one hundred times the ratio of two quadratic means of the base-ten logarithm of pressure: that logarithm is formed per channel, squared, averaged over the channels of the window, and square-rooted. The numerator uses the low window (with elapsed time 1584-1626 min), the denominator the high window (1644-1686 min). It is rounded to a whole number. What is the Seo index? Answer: 100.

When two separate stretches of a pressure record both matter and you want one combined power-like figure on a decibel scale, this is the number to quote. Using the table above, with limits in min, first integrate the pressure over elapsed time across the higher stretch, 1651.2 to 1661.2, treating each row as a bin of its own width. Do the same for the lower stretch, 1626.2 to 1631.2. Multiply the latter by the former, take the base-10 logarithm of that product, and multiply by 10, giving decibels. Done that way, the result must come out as 47.3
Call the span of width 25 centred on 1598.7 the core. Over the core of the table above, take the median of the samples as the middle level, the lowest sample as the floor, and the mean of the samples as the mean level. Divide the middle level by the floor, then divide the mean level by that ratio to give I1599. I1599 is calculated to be 27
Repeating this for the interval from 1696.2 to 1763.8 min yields 22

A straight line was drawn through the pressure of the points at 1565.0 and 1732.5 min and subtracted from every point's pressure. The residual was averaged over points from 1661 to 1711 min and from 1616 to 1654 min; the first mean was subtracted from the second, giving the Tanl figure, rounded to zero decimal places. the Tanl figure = 4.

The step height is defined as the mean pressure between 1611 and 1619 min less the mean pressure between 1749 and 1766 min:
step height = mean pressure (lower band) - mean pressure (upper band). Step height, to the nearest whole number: -1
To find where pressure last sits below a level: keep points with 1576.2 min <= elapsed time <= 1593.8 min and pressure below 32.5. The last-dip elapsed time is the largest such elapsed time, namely 1592.5 min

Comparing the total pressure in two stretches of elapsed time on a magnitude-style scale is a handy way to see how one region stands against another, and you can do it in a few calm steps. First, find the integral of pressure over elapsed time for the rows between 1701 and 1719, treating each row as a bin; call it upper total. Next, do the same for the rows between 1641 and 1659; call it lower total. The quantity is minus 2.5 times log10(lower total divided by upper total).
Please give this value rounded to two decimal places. -0.21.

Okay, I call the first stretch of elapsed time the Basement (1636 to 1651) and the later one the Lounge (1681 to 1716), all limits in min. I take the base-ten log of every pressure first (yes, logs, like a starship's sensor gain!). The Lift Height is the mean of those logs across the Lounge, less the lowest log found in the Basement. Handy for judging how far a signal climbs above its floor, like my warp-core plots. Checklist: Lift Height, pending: -0.08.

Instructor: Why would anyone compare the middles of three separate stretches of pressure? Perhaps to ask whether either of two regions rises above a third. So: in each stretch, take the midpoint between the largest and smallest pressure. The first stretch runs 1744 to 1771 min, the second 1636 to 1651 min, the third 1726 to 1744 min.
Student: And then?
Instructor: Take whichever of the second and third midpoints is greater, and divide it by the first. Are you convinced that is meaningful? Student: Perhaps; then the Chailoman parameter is 0.97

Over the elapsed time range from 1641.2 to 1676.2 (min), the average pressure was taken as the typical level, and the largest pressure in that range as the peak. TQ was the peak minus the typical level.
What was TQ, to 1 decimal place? 0.9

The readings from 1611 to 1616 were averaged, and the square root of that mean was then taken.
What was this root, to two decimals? 5.70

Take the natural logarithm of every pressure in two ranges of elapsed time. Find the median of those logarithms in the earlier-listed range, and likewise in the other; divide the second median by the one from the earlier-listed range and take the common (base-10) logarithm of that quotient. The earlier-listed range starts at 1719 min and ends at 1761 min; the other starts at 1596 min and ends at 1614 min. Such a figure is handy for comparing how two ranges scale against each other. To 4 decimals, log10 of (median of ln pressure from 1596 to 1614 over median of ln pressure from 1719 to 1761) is -0.0031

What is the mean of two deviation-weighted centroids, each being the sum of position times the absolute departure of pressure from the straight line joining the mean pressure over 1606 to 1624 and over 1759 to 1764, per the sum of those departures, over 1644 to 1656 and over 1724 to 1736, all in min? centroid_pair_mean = 1689.8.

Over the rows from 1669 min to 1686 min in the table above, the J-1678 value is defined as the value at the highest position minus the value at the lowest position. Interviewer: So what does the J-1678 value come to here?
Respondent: -2.8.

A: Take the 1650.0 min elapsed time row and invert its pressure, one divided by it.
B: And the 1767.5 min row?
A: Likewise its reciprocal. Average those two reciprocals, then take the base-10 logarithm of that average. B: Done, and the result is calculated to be -1.52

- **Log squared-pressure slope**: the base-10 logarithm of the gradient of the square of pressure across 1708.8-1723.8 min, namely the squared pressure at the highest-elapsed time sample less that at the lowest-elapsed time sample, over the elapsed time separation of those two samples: 1.4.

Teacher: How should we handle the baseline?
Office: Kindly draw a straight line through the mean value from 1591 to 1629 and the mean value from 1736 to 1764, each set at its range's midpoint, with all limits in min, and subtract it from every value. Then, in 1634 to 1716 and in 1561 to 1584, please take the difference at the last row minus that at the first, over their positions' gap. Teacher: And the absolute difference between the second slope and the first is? 0.028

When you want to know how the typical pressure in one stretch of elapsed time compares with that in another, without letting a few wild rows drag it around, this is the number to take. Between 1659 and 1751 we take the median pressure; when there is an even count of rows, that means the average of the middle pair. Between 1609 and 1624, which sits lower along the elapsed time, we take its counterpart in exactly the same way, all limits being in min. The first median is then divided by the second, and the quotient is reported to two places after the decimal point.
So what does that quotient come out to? 0.98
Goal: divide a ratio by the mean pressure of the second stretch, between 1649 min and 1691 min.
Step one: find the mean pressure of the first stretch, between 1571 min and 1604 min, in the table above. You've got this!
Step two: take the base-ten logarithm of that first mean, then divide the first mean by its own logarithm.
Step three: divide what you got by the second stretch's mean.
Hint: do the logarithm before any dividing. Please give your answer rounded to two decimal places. 0.66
